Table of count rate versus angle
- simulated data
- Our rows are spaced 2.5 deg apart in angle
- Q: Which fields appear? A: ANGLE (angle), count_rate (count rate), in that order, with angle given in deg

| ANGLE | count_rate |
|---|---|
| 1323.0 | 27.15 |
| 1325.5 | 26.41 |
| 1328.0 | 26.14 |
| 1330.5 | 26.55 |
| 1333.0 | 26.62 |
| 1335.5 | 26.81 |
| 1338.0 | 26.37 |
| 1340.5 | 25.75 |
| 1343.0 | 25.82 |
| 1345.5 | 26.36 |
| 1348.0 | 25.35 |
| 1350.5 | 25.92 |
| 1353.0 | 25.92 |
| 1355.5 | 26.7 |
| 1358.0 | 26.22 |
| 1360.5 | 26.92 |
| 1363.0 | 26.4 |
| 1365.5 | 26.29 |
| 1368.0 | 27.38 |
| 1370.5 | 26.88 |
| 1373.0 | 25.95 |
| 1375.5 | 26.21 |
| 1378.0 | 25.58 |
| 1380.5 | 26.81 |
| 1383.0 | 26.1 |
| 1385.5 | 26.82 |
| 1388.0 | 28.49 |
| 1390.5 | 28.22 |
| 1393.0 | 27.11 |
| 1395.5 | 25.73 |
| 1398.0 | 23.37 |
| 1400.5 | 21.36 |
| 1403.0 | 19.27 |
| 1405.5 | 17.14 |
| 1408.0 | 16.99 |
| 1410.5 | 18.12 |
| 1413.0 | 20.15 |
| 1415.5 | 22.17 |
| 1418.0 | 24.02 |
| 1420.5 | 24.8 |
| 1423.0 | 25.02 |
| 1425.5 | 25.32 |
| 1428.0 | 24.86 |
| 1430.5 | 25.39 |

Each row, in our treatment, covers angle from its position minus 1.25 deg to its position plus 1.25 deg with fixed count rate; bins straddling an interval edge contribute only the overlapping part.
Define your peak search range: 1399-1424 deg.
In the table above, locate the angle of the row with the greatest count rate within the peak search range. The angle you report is 1423.0 deg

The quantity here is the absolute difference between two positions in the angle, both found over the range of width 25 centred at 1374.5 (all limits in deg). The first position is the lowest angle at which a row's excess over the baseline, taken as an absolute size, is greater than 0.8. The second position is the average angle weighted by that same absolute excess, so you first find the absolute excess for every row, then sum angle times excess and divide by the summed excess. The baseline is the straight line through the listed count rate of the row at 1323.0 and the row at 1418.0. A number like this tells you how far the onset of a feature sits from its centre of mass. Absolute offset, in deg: 7.5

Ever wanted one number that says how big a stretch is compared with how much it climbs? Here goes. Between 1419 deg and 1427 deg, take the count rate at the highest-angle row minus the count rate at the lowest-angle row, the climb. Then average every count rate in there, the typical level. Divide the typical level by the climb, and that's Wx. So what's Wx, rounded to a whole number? 48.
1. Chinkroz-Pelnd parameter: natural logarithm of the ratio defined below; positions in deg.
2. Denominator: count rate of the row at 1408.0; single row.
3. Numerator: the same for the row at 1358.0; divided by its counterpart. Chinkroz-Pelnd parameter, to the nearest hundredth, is 0.43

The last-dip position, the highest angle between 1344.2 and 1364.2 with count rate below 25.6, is 1348.0 deg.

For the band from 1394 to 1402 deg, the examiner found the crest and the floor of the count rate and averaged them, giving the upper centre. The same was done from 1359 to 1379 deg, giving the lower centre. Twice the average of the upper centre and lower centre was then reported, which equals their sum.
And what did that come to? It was 50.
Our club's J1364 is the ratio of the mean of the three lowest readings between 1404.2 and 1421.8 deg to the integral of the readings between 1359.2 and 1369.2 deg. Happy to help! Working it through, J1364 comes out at 0.065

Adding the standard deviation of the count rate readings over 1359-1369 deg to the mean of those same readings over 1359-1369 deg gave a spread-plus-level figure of 27.2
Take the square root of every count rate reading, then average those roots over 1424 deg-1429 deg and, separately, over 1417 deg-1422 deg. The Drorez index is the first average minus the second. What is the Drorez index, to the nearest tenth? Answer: 0.1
